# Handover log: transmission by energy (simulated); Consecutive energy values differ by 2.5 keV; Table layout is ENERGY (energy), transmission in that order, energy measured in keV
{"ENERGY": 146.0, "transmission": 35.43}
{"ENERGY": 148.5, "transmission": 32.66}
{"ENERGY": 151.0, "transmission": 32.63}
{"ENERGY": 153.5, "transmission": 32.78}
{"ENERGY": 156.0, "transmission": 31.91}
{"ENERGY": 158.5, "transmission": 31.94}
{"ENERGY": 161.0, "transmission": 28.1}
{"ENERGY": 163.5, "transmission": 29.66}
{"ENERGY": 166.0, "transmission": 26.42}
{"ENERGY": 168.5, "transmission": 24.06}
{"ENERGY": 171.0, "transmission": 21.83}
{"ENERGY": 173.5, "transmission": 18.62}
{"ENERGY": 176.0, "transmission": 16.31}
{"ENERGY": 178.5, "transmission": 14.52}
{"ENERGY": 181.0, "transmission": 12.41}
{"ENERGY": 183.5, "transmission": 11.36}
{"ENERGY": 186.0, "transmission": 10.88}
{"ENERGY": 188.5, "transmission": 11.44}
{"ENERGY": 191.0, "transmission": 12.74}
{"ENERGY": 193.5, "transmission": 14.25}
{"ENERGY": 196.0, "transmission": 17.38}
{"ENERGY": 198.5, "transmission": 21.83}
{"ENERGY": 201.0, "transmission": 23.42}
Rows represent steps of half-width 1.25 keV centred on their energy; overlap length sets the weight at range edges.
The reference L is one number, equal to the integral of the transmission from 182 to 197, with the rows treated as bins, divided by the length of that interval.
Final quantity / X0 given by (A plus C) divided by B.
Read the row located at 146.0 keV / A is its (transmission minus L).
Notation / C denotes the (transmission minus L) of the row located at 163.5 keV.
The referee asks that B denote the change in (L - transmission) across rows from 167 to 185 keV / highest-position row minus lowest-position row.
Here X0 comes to 3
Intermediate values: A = 23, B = 13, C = 17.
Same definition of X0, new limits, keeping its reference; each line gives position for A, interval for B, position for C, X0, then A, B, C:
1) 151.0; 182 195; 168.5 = -11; 20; -3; 11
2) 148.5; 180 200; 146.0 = -4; 20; -9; 23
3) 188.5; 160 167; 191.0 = -1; -1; 2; 0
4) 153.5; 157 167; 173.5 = 5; 20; 6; 6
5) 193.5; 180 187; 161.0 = 11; 1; 2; 15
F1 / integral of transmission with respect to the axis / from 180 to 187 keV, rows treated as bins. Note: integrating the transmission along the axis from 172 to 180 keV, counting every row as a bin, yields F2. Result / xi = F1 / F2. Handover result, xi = 0.61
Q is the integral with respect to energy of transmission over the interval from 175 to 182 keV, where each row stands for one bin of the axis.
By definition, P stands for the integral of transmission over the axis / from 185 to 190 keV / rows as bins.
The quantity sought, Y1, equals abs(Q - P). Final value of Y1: 45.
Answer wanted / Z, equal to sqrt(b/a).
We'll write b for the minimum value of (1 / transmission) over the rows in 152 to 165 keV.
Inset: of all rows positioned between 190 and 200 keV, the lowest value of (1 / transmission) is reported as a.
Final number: 0.8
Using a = 0.046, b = 0.03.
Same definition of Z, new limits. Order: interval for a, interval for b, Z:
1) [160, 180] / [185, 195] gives 1.4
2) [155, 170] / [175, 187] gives 1.4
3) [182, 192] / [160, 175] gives 0.7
